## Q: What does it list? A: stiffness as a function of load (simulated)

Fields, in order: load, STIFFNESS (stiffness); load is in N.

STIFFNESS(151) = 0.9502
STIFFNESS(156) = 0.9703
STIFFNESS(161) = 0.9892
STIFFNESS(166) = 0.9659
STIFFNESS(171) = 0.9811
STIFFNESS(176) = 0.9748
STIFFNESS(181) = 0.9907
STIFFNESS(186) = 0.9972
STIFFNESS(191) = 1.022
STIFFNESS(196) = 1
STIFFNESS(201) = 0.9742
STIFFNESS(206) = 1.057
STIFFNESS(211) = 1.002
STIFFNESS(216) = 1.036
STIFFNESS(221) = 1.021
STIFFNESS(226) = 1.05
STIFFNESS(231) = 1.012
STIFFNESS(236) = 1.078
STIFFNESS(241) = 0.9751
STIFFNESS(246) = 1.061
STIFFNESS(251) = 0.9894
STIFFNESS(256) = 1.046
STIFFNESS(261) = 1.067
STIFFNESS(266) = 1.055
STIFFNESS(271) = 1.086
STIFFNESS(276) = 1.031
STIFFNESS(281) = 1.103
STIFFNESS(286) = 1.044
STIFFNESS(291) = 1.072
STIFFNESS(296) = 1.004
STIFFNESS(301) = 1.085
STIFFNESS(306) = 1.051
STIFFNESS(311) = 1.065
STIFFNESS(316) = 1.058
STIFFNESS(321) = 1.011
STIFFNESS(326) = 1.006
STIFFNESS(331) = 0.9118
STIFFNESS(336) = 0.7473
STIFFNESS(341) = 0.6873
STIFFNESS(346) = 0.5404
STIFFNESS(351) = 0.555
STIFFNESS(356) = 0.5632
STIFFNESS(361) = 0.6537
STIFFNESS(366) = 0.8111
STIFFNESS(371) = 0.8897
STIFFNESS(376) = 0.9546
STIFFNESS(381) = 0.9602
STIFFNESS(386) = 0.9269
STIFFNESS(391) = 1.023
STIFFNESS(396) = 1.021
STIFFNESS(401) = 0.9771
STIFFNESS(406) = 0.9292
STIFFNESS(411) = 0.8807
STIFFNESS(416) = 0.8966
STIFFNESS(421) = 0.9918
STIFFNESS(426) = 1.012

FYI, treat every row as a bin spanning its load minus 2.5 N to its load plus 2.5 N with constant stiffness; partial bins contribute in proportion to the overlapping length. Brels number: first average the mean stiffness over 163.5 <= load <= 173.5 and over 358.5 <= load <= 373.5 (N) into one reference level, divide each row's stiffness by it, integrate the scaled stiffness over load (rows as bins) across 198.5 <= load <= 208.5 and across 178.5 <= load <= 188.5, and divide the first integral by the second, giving 1.02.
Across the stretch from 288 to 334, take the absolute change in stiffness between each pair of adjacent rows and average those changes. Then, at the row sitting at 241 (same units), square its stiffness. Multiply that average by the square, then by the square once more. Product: 0.04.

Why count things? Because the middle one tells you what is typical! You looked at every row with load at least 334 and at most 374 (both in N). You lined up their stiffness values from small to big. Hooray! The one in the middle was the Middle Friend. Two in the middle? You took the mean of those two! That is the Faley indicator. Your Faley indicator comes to 0.67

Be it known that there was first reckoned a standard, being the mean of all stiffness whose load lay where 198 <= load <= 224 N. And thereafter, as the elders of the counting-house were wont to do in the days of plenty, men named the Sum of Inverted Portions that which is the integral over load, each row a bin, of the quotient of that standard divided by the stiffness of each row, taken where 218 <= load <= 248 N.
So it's 29.6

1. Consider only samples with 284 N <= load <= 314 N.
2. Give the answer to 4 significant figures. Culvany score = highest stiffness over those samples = 1.085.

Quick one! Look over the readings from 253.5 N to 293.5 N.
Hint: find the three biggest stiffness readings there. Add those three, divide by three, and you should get 1.09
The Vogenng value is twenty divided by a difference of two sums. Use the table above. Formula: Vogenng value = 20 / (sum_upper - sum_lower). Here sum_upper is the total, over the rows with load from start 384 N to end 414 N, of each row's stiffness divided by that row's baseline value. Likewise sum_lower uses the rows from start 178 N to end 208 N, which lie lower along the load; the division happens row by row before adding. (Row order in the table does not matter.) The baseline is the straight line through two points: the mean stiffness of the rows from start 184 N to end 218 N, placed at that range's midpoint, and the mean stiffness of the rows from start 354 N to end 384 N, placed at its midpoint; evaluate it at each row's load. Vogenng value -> 13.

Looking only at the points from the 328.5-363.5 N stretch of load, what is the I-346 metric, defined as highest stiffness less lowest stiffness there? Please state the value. 0.37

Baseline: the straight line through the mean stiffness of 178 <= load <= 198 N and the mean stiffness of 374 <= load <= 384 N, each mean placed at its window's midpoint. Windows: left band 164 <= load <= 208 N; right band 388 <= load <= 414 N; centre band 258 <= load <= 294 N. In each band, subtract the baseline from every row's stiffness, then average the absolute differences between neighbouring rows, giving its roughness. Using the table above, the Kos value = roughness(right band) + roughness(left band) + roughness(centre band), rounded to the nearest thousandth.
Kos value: 0.102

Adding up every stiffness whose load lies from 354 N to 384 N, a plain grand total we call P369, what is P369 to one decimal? 4.8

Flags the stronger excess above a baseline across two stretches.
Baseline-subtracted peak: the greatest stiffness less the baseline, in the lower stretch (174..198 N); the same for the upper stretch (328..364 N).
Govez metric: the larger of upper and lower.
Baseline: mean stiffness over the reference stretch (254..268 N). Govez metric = -0.03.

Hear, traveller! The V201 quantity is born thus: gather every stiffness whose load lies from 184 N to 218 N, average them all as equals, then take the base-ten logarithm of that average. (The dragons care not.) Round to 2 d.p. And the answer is 0.01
